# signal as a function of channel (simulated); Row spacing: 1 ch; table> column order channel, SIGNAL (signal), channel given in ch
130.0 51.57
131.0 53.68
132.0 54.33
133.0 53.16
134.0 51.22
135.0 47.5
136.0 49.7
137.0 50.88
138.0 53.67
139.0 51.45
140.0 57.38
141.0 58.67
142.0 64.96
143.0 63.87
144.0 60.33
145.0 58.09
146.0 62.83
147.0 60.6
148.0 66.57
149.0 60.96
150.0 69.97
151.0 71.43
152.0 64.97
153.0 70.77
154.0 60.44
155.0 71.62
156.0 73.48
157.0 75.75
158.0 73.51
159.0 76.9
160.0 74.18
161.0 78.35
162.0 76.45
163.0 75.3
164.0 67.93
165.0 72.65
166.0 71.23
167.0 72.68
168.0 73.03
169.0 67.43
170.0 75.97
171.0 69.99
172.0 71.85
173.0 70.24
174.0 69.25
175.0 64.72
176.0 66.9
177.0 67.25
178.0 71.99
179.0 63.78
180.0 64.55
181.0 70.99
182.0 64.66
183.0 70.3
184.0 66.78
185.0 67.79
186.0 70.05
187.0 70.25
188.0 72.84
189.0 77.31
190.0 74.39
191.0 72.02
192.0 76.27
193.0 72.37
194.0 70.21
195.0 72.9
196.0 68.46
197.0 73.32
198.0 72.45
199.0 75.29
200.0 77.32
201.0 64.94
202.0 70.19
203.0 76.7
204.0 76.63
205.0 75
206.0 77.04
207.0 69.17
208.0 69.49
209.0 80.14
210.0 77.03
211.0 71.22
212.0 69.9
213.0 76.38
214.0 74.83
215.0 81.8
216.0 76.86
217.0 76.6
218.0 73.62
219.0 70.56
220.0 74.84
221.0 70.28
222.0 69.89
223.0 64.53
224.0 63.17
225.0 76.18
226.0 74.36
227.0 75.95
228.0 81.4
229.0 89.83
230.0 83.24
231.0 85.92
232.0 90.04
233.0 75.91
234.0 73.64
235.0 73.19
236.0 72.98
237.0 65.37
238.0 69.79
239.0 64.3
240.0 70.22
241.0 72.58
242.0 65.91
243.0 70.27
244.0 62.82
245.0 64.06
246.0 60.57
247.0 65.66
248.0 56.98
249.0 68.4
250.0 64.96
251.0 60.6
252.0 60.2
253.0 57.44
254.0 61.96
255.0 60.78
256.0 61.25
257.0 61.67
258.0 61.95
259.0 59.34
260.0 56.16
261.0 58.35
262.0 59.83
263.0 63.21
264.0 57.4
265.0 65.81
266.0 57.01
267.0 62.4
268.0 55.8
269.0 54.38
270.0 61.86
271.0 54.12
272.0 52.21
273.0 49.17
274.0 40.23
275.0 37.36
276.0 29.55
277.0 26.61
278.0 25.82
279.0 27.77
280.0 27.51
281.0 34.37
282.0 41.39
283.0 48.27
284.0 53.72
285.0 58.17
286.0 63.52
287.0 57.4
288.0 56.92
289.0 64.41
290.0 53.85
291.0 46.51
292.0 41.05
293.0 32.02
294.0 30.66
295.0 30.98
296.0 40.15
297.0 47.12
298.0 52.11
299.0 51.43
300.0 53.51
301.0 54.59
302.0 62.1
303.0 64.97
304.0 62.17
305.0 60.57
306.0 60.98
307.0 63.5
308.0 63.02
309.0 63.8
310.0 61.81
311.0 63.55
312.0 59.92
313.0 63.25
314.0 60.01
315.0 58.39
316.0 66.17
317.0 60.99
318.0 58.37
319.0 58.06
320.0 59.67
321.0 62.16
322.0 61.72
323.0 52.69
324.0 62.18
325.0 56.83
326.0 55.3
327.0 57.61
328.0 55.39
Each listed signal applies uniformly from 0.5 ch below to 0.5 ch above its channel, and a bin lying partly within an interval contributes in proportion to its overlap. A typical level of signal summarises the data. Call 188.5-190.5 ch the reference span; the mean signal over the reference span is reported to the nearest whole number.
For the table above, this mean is 76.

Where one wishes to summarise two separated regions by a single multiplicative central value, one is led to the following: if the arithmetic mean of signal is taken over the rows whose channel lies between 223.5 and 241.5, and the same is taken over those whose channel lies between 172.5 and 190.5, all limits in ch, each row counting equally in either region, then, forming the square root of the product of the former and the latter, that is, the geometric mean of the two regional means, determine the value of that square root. 72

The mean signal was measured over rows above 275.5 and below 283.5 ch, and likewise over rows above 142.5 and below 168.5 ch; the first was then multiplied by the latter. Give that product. 2266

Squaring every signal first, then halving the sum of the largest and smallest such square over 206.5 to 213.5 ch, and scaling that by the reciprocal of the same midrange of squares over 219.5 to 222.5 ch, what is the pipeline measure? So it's 1.07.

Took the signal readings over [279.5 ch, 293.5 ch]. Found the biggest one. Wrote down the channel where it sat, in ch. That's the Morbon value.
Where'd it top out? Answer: 289.0 ch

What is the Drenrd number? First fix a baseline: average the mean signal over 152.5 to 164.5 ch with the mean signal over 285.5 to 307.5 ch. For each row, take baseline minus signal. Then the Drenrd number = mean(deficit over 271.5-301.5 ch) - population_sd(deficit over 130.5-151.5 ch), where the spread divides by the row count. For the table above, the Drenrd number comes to 12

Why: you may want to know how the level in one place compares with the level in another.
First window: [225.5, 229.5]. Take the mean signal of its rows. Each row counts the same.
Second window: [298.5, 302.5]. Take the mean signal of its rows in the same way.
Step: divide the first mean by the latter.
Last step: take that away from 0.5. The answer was -0.95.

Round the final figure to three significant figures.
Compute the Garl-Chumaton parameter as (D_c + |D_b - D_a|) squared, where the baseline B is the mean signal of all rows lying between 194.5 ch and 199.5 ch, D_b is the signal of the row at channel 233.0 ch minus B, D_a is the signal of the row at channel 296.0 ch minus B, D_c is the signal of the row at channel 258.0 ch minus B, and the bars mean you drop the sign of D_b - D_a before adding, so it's 636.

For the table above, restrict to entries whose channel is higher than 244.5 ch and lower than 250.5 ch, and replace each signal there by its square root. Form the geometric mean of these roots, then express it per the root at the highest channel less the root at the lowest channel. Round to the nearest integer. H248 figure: 142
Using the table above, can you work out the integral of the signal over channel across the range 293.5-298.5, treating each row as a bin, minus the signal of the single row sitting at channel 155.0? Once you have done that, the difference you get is 129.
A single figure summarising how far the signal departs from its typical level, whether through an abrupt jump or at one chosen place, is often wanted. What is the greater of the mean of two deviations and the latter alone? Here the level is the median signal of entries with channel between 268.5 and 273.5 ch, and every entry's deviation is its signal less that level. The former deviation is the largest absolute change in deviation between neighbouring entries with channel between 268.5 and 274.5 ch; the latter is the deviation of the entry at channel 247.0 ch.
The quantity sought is 12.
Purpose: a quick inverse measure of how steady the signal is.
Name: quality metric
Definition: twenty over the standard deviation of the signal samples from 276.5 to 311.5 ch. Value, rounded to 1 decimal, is 1.5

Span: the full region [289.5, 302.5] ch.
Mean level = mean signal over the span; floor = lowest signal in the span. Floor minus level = -15.2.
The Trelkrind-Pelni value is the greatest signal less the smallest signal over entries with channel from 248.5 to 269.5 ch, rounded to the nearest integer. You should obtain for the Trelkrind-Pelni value 14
